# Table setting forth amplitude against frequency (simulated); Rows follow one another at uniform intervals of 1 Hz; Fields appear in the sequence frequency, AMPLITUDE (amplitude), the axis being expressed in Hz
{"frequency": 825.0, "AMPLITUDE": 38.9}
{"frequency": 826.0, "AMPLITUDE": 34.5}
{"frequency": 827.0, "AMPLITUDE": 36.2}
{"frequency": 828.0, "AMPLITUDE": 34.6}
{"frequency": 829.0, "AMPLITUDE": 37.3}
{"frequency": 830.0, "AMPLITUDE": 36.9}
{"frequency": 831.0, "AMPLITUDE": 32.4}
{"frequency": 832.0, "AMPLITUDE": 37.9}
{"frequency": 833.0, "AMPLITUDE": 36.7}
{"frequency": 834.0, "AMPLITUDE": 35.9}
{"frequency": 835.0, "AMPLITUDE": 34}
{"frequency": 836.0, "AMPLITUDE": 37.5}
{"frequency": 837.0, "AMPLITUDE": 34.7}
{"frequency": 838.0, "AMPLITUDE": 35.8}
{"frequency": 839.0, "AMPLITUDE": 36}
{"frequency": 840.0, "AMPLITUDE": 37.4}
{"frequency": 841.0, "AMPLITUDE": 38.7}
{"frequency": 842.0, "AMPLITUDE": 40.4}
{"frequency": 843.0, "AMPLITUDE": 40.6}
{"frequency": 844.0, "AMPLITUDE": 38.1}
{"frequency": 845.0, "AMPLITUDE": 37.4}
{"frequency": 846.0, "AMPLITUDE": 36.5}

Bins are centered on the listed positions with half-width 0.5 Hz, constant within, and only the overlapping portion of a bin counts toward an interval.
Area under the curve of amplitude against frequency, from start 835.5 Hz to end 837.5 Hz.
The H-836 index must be 72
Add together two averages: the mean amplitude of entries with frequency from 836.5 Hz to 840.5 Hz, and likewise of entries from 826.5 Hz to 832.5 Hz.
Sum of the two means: 71.9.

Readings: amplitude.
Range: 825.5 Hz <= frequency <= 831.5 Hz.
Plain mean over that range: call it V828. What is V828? 35.3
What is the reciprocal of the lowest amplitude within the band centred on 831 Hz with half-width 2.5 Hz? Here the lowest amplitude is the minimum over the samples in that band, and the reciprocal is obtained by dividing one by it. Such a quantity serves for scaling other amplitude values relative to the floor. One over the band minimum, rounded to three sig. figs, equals 0.0309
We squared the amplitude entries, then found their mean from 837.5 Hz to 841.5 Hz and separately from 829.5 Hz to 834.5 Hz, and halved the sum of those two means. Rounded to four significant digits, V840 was 1333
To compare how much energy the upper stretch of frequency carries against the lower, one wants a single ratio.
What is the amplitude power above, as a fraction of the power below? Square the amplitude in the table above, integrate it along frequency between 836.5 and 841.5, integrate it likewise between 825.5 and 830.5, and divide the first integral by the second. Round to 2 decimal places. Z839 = 1.04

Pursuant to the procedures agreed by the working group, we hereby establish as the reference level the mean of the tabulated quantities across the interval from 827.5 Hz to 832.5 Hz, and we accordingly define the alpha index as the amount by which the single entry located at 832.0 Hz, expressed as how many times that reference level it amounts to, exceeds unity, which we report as 0.058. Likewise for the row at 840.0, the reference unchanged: 0.044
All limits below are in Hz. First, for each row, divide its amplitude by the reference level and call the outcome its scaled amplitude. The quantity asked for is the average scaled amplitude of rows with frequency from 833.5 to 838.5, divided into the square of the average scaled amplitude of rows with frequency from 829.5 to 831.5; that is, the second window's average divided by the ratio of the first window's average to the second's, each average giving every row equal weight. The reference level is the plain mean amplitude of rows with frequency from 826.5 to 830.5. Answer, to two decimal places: 0.93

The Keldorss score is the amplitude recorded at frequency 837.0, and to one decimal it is 34.7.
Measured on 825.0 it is 38.9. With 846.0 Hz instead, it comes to 36.5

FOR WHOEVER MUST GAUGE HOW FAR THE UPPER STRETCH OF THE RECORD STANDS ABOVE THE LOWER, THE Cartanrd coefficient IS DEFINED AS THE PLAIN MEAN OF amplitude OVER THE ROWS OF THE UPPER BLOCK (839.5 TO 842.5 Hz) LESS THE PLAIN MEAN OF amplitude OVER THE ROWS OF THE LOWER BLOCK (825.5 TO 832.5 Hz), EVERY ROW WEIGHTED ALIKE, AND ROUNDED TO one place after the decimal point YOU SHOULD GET 3.1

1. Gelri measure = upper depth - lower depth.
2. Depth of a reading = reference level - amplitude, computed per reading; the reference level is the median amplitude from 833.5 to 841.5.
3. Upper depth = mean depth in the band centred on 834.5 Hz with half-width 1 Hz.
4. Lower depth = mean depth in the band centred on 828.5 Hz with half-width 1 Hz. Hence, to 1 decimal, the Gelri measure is 1.0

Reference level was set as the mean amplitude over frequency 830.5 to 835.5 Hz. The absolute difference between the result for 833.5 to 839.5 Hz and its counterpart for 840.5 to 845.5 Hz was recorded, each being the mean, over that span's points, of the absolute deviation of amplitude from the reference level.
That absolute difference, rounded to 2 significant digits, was 2.7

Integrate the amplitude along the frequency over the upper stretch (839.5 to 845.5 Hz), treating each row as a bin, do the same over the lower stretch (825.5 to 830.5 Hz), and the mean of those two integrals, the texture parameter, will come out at 206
